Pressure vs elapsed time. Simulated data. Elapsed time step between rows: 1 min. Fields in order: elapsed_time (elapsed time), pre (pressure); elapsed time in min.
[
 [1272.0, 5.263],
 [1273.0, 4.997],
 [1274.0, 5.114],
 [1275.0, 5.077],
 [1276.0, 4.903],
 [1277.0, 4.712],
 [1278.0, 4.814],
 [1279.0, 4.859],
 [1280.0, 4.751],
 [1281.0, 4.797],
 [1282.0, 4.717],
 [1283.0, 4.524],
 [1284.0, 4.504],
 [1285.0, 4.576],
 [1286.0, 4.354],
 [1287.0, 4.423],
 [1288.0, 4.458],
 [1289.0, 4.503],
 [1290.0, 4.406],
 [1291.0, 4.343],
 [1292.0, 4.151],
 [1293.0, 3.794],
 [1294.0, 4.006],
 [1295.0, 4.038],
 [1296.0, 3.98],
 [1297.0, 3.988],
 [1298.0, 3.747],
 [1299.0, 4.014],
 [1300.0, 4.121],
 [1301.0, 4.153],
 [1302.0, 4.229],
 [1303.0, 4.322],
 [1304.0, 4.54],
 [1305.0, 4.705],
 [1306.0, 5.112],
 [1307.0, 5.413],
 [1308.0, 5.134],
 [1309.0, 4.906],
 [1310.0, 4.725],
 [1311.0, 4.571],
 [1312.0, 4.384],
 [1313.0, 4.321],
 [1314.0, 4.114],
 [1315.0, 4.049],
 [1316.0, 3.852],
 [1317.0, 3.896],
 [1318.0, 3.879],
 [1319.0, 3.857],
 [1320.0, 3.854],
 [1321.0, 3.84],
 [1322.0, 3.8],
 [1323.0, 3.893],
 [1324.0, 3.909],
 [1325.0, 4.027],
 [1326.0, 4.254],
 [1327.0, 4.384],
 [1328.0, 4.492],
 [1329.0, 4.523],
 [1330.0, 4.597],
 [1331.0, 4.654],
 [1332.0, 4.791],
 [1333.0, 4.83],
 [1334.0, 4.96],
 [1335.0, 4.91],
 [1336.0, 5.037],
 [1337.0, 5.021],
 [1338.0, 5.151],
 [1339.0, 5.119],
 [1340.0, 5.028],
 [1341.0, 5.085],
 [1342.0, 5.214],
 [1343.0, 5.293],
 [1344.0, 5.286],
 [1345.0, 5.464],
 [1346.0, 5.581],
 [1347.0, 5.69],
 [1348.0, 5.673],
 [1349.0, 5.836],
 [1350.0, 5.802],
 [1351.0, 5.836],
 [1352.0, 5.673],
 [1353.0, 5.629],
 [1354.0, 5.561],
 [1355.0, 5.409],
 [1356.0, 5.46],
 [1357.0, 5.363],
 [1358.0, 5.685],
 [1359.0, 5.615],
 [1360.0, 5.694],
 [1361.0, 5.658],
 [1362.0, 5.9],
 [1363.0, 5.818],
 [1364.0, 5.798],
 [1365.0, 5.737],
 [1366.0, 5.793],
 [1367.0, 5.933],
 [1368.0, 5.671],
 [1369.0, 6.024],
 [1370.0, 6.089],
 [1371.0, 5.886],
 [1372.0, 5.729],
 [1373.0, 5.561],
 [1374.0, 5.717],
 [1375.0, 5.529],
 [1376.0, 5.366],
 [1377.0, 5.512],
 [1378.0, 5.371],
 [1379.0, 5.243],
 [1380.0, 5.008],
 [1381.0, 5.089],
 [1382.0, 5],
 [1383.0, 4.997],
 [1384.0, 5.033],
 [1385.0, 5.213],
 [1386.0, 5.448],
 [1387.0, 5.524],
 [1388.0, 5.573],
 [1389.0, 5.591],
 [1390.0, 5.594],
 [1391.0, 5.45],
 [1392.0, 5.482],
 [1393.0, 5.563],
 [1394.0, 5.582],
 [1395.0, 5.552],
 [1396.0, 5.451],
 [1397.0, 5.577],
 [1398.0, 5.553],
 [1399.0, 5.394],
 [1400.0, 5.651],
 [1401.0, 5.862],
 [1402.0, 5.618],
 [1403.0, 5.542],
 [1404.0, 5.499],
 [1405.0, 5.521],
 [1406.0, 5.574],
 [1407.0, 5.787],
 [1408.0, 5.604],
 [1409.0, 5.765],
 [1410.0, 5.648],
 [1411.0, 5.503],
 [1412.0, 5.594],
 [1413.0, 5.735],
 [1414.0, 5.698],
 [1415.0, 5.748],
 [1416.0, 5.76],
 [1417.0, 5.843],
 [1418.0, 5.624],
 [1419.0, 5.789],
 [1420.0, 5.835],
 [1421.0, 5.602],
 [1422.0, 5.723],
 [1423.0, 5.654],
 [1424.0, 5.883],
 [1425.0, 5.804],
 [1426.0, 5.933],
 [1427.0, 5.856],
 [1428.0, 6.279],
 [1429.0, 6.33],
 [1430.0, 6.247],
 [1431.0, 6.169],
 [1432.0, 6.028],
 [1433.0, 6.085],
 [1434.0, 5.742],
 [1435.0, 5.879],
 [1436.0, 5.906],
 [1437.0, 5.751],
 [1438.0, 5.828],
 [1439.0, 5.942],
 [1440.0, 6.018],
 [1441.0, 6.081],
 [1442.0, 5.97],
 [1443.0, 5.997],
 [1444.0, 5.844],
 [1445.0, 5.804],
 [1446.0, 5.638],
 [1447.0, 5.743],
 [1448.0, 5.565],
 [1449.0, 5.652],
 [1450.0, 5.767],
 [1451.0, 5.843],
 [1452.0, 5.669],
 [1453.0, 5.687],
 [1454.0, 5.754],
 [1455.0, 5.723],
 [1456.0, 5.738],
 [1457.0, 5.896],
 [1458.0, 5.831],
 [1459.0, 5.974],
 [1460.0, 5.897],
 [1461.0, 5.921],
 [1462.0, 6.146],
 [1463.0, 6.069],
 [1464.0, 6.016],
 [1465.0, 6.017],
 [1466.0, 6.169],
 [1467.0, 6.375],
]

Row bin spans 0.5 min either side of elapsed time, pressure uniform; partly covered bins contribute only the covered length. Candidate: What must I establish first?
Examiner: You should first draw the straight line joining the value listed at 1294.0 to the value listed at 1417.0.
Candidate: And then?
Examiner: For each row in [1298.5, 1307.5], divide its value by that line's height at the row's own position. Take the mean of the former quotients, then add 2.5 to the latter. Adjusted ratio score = 3.59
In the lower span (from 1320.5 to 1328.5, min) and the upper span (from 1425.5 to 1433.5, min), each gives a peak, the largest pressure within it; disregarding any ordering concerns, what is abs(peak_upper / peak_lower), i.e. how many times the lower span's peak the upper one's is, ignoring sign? 1.41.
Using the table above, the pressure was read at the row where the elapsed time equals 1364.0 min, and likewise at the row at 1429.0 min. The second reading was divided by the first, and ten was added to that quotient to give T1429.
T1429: 11.1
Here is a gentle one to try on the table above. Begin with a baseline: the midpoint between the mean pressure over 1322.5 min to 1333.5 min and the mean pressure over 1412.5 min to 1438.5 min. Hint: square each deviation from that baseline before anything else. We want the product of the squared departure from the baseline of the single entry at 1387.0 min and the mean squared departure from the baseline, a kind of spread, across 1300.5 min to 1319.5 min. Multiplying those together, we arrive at 0.11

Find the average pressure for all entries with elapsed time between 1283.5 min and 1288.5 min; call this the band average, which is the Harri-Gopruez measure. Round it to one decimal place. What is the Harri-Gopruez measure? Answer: 4.5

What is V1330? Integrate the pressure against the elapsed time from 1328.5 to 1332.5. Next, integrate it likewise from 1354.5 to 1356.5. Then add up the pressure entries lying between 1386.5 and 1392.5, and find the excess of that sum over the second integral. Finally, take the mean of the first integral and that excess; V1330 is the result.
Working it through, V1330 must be 20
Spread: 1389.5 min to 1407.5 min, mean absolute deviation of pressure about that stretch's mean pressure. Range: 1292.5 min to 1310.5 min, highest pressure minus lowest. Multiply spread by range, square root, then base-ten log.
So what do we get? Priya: -0.45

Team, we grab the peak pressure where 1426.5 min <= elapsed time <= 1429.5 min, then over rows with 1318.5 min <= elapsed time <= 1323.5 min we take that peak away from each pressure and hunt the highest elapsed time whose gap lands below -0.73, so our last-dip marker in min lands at 1323.0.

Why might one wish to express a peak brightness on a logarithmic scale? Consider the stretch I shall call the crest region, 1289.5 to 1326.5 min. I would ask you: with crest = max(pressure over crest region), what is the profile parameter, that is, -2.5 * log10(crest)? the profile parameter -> -1.83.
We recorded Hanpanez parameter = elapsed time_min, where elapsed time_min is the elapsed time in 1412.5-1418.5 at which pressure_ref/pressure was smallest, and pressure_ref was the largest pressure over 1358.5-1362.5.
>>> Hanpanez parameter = 1417.0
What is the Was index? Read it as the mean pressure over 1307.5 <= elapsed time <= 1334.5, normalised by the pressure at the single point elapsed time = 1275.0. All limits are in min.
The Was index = 0.85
